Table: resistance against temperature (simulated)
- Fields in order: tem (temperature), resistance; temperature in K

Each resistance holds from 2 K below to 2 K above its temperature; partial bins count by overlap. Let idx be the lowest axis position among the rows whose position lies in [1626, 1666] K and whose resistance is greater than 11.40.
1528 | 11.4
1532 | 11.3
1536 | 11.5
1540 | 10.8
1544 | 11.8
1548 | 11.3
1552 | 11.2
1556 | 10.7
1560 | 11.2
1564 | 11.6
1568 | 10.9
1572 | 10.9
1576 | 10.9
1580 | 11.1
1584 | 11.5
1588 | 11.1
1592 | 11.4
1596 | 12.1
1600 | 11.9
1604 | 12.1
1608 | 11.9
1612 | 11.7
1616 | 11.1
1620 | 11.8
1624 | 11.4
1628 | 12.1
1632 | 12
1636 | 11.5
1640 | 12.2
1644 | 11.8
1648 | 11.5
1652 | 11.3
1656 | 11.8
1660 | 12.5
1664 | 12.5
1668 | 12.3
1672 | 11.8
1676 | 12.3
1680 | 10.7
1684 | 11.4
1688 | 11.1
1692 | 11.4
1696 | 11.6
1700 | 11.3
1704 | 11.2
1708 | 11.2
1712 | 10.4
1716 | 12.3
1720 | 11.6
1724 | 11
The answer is 1628 K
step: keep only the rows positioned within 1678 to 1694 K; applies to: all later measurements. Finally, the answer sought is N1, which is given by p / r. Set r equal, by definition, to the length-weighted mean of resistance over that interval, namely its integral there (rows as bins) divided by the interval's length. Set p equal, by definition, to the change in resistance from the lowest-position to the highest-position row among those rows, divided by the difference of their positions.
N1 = 0.005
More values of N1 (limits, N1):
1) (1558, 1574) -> -0.002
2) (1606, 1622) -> -0.001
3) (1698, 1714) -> -0.007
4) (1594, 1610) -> -0.001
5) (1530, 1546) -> 0.004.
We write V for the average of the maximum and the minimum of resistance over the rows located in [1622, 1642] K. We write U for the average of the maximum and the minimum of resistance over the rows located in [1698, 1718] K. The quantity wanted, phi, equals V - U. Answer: 0.45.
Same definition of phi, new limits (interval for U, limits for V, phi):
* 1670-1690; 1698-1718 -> -0.15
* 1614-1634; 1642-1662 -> 0.30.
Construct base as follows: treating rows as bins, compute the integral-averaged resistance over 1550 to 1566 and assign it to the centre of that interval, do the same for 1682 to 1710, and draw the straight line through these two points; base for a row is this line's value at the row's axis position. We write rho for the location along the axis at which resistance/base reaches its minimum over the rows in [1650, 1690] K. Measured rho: 1680 K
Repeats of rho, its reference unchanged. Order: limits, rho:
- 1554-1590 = 1556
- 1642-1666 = 1652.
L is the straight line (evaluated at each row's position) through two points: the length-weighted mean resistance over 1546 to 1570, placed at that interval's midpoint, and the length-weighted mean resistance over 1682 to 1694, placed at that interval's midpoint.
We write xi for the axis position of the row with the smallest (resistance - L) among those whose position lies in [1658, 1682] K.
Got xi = 1680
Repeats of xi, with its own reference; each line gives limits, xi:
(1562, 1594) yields 1576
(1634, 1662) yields 1652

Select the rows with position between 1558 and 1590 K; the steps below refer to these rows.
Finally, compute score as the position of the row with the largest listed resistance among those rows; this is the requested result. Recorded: 1564 K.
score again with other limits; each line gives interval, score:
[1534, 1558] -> 1544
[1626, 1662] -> 1660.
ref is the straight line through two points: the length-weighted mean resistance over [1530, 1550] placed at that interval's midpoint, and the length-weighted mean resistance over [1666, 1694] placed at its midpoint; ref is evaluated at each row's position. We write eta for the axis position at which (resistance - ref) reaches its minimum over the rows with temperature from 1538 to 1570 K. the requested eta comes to 1556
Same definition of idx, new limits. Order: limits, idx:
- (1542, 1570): 1544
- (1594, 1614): 1596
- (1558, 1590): 1564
